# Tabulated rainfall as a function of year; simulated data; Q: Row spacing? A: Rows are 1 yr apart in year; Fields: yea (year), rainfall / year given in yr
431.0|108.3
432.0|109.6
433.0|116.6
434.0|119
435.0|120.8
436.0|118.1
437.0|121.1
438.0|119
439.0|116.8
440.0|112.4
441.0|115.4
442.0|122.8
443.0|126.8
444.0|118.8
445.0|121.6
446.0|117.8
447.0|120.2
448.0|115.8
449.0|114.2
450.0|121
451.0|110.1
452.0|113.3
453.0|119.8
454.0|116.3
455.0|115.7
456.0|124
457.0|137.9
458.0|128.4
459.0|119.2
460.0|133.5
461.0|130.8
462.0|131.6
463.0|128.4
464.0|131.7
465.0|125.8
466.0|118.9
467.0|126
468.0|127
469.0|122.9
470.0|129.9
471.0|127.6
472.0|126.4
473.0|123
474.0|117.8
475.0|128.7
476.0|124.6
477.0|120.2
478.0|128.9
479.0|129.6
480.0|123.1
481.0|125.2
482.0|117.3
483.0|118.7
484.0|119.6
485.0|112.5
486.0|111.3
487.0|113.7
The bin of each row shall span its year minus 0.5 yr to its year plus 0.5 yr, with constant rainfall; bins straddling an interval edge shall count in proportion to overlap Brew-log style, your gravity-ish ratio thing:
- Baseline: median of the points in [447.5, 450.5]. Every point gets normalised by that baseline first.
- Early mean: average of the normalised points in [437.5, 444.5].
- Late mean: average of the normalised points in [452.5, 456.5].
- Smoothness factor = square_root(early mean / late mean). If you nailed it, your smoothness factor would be 1.00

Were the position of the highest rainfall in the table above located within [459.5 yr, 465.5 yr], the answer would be 460.0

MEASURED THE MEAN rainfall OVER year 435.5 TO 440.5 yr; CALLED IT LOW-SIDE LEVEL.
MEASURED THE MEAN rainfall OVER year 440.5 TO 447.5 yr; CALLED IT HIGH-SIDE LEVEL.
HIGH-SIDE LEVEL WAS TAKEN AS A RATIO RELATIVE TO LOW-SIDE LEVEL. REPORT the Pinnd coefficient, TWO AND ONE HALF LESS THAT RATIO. 1.47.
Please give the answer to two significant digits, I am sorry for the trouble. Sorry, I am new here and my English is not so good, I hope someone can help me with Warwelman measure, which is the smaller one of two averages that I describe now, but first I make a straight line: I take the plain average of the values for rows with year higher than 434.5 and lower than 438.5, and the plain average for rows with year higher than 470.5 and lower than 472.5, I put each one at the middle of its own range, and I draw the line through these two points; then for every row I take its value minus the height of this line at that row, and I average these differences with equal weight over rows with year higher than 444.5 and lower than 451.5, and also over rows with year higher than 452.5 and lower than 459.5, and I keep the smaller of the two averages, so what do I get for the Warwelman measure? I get -4.9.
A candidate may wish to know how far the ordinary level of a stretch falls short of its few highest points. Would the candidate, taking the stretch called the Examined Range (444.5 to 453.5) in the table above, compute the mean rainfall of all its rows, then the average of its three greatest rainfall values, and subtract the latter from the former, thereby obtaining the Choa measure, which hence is -4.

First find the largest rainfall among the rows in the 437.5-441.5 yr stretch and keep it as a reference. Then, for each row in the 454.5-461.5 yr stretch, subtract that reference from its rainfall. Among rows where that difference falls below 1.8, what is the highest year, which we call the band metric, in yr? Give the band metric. 459.0 yr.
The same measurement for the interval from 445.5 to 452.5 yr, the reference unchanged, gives 452.0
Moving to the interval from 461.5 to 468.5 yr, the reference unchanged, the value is 466.0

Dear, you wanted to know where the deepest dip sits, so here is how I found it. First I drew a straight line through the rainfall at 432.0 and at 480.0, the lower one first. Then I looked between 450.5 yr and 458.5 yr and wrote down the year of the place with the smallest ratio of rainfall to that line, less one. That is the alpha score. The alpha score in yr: 451.0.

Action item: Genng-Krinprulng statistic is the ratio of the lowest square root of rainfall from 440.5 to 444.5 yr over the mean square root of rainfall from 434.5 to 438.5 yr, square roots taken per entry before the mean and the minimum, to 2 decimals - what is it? 0.98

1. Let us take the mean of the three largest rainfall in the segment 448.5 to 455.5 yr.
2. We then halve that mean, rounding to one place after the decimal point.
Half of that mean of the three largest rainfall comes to 59.5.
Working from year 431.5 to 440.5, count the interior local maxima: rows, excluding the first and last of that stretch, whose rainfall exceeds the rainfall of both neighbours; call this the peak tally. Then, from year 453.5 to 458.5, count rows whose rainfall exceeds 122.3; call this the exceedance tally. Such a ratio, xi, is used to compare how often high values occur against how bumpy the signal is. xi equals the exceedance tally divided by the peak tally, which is 1.5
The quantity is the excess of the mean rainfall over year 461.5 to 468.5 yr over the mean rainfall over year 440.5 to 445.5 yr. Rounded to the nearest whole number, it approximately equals 6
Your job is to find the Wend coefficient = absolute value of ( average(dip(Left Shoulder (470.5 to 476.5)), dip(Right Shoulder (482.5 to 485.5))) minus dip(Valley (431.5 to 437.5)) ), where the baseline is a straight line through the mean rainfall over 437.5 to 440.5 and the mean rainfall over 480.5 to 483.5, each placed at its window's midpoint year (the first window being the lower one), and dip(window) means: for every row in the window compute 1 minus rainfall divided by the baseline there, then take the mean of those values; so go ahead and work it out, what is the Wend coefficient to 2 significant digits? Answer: 0.010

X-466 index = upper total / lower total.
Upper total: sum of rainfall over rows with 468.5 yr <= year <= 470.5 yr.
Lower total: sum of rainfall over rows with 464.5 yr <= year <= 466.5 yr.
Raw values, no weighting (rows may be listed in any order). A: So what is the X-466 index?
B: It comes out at 1.03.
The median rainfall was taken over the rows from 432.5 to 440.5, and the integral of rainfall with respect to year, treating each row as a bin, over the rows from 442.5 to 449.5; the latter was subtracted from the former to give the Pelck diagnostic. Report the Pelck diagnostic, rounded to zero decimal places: -717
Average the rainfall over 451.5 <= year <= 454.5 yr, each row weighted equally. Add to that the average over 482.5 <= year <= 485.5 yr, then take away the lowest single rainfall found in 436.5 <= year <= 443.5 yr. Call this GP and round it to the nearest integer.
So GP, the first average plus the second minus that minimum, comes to 121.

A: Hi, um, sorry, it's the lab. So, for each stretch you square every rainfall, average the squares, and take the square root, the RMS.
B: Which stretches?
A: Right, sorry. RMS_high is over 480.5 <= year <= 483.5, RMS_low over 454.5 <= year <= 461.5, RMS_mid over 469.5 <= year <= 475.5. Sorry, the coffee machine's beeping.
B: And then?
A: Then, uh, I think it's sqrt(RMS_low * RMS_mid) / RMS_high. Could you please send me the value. 1.05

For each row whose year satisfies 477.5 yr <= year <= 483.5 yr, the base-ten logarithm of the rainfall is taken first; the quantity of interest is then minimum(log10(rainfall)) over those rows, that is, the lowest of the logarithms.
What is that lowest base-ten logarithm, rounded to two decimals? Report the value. 2.07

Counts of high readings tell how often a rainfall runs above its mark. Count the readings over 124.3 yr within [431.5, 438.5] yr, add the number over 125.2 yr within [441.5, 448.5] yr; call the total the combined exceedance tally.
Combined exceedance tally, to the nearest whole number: 1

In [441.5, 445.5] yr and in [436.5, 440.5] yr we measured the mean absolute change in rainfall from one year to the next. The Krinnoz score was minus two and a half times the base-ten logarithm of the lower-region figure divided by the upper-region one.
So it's 0.58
